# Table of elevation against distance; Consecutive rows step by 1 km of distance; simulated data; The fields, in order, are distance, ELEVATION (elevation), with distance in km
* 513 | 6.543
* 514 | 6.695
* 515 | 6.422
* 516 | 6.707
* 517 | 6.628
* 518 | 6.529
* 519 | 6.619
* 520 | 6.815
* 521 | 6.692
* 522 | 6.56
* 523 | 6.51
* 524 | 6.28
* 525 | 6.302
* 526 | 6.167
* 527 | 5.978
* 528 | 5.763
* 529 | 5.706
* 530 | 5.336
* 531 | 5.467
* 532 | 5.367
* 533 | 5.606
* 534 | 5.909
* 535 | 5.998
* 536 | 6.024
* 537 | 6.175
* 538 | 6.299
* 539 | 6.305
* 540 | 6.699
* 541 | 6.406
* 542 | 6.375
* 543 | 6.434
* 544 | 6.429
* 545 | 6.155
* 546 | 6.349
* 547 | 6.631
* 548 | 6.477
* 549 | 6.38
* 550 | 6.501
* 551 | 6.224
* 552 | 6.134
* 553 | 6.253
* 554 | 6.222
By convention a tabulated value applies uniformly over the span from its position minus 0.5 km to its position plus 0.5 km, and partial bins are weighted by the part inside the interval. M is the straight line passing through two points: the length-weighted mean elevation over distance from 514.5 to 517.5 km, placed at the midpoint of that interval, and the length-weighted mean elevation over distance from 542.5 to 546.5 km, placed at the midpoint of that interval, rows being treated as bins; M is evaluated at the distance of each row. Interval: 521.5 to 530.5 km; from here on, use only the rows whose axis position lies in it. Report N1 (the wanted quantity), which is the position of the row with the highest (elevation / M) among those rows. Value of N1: 522 km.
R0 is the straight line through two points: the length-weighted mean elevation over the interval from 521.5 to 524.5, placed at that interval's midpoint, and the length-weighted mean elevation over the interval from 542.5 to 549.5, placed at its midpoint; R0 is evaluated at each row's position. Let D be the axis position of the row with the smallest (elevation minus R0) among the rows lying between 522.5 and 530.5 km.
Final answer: 530 km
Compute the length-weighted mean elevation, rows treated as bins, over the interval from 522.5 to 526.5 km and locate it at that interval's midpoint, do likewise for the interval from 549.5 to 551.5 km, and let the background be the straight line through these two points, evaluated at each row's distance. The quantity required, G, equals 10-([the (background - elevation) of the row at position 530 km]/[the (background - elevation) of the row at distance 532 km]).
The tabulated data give 9.0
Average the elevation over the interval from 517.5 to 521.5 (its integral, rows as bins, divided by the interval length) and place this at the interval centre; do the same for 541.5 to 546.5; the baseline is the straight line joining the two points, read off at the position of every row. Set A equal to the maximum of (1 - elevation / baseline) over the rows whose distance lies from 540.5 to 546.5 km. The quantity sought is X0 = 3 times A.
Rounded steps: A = 0.028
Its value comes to 0.09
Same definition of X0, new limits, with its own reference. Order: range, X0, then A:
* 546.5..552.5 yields 0.05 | 0.018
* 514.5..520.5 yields 0.13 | 0.045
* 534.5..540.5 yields 0.22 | 0.072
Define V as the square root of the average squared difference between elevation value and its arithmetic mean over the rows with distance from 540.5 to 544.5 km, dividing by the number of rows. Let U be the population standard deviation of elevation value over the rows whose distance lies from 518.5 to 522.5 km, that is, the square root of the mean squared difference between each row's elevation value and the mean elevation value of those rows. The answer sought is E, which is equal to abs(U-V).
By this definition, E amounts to 0.072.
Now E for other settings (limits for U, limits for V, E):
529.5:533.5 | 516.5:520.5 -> 0.001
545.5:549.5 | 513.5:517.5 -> 0.004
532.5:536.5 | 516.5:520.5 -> 0.062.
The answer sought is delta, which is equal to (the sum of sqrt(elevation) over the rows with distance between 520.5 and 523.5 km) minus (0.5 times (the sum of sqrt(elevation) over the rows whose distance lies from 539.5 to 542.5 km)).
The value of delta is 3.9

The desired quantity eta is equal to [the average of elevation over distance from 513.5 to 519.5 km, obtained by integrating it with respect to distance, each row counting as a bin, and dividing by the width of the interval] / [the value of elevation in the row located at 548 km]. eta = 1.02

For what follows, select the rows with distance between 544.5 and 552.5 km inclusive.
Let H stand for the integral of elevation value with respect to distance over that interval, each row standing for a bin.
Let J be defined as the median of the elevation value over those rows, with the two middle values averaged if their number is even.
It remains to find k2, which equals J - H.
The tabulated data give -44.5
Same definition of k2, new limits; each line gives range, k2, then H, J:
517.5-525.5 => -45.8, 52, 6.5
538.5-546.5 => -44.8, 51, 6.4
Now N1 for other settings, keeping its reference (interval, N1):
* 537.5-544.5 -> 540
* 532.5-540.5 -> 540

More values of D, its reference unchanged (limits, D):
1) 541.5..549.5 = 545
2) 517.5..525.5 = 524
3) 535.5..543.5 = 536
